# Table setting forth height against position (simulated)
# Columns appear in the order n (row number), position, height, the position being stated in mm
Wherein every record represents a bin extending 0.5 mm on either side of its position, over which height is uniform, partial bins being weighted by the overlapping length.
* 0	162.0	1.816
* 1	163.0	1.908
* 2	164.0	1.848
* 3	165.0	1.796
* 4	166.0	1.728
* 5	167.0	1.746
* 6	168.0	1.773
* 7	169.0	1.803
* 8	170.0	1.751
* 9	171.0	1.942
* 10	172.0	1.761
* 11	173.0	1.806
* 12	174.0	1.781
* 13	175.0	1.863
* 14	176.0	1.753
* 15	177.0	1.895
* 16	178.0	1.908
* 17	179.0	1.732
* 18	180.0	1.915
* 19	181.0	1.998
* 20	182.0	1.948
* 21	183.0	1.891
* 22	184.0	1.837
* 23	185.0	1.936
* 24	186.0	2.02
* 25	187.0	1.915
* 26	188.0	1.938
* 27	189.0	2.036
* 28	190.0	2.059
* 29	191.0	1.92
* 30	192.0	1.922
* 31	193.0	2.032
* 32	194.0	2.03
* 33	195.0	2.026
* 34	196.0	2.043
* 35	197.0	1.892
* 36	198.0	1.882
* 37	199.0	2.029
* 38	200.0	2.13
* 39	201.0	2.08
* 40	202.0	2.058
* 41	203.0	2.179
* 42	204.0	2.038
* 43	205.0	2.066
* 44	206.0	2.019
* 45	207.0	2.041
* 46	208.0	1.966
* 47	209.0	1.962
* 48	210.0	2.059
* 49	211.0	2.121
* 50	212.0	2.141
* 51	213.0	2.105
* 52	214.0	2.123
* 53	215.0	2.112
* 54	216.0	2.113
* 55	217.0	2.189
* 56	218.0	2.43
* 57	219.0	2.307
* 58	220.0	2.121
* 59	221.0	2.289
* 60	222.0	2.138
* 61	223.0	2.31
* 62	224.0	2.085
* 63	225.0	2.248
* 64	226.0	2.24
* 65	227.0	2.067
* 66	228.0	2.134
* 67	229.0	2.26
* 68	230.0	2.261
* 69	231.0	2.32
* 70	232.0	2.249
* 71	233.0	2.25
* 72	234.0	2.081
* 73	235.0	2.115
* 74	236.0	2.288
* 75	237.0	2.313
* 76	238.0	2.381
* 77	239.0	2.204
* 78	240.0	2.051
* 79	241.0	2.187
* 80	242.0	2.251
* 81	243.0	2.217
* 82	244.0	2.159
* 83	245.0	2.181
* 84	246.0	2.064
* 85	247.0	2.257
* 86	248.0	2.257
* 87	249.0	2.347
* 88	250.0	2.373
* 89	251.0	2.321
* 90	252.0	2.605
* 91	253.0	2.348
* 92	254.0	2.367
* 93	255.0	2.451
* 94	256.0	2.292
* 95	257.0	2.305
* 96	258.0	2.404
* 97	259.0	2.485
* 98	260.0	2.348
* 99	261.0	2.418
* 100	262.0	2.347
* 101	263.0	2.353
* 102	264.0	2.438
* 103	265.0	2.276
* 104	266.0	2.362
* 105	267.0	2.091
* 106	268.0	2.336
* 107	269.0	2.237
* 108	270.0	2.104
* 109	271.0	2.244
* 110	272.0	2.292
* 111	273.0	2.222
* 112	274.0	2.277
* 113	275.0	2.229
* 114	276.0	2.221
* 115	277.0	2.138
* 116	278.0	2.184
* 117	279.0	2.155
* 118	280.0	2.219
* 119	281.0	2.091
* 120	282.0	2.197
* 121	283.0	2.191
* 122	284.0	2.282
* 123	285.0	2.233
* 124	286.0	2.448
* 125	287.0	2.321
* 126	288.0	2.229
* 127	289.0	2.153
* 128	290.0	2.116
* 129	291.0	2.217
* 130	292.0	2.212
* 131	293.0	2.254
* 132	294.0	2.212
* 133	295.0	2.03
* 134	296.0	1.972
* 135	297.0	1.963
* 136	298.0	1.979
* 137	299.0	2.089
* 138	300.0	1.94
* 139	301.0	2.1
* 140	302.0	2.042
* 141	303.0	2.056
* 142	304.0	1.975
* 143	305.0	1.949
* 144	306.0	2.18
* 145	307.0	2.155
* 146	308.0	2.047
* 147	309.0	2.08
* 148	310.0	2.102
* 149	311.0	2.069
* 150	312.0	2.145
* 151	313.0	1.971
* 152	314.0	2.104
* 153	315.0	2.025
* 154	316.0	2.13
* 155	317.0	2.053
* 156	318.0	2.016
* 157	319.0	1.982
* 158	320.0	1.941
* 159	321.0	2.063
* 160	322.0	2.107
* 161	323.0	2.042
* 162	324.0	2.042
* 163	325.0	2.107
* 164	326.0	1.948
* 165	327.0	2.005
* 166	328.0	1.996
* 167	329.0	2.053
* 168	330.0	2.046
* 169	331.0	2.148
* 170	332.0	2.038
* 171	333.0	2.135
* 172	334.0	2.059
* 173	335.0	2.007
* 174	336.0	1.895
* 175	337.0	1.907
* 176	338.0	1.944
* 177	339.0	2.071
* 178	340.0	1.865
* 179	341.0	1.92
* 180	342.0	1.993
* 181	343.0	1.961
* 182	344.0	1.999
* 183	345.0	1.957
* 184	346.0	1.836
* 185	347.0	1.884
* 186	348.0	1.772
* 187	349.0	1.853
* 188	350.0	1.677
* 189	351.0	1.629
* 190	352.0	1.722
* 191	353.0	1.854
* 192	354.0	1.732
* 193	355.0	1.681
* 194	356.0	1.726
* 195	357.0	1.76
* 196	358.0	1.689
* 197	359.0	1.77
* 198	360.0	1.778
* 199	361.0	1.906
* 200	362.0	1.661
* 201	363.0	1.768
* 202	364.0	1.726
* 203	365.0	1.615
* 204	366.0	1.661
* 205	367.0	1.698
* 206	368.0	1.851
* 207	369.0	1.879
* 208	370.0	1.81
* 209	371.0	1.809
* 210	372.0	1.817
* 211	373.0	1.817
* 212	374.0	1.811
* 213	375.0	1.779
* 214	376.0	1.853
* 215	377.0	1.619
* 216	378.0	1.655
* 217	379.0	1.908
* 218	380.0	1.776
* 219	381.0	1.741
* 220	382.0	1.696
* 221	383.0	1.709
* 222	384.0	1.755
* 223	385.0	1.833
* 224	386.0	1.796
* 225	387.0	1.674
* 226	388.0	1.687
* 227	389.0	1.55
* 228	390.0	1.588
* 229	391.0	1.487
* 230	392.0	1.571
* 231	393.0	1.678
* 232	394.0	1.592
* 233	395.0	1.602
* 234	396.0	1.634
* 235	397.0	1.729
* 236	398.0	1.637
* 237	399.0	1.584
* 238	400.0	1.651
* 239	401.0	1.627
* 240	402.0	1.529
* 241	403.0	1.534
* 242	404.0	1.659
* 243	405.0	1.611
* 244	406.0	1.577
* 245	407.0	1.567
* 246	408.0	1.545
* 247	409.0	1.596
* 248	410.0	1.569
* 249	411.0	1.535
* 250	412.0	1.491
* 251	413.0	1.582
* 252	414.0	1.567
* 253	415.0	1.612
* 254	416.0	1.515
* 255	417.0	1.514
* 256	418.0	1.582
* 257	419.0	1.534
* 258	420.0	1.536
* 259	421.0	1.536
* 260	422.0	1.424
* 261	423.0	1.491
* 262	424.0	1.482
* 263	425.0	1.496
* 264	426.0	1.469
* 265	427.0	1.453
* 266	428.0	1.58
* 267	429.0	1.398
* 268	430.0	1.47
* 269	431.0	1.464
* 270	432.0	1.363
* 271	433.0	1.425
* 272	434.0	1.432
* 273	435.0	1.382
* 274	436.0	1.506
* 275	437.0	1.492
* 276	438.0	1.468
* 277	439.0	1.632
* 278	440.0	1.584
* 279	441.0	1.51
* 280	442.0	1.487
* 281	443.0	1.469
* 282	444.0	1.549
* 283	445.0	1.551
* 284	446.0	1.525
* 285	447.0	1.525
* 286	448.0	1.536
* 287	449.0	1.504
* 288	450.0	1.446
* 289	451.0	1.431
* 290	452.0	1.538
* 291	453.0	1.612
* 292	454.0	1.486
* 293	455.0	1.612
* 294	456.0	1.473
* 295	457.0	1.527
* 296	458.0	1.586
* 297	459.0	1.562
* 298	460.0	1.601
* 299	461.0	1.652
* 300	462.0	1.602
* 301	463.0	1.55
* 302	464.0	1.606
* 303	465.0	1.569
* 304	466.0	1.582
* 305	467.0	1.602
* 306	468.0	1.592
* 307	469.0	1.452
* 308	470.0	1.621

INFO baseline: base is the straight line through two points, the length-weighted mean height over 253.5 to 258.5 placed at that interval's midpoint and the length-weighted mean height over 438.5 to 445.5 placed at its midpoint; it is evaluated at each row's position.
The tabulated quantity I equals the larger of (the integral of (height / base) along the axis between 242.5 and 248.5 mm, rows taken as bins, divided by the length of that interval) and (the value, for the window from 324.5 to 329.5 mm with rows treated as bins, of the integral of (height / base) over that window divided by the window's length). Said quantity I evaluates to 0.99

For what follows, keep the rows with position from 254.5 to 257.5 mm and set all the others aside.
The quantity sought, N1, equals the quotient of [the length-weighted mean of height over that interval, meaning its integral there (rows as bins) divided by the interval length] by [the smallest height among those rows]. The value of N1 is 1.03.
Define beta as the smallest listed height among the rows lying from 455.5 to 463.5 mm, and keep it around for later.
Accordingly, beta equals 1.473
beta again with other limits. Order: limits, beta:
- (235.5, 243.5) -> 2.051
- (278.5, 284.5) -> 2.091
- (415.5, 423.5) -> 1.424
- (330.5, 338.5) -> 1.895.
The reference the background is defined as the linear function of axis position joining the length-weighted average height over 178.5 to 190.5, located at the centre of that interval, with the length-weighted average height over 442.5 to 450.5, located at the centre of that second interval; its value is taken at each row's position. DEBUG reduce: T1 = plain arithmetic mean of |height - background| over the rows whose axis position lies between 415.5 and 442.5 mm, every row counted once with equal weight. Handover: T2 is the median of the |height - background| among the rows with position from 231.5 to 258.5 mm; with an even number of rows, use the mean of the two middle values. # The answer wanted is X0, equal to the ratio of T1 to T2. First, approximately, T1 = 0.07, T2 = 0.42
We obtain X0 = 0.2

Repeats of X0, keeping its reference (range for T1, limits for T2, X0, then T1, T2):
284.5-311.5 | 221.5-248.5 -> 1.0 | 0.36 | 0.38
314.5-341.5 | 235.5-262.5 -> 0.6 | 0.32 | 0.49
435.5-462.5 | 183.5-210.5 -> 0.5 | 0.06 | 0.11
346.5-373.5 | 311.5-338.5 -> 0.3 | 0.11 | 0.33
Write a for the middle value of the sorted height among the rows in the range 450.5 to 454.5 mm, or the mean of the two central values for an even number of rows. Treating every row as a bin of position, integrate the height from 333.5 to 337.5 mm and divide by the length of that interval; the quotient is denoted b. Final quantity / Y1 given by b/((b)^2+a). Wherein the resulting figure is 0.366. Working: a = 1.51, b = 1.97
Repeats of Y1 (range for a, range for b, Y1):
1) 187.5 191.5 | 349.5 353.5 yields 0.348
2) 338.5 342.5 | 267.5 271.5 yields 0.322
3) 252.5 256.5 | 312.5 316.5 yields 0.312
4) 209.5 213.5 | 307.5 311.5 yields 0.323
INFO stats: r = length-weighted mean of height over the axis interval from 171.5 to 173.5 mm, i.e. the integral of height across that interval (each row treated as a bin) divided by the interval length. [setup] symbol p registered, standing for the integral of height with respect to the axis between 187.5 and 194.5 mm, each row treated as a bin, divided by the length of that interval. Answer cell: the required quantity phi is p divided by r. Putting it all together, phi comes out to 1.12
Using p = 2.0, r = 1.8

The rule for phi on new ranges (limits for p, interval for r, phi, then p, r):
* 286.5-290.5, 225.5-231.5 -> 1.00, 2.2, 2.2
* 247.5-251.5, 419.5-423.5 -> 1.55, 2.3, 1.5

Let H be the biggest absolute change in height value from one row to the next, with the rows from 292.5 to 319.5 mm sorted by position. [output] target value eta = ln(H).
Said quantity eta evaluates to -1.5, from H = 0.231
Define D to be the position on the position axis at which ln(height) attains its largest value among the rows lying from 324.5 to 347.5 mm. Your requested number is 331.0 mm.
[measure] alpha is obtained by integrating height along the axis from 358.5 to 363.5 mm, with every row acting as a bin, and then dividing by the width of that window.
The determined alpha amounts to 1.78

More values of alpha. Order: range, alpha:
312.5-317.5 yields 2.06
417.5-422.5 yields 1.52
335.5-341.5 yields 1.93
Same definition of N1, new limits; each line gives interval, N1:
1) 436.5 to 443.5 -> 1.04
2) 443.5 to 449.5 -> 1.02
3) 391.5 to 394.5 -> 1.03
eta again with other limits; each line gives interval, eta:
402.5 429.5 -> -1.7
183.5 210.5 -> -1.9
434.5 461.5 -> -1.8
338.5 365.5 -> -1.4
